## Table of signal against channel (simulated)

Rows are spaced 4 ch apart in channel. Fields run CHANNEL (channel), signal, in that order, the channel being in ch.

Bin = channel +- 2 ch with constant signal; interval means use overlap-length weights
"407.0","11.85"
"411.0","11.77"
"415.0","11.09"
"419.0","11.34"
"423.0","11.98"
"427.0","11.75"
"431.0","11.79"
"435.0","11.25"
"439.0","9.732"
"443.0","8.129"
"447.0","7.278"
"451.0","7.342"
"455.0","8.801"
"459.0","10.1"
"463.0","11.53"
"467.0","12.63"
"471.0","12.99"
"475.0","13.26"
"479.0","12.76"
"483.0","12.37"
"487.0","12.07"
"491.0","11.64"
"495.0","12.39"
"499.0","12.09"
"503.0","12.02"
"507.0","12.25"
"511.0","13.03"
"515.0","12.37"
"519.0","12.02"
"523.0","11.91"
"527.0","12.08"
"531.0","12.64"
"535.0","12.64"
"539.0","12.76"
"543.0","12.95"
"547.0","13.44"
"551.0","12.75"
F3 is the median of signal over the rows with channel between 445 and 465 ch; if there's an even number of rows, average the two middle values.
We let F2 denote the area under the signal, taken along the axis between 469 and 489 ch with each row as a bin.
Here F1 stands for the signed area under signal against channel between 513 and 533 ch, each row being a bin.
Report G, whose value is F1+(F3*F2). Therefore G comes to 2478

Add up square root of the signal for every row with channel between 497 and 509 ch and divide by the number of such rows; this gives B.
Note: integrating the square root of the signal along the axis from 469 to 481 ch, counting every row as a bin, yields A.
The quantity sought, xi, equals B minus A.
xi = -39.8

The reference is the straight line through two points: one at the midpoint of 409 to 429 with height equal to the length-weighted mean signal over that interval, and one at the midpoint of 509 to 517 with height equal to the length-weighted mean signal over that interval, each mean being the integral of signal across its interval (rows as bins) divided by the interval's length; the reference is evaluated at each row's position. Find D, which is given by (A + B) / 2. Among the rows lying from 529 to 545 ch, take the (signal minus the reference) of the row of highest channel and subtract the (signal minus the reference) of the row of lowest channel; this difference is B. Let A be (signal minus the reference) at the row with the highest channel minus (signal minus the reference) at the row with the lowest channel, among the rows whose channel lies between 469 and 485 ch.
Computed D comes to -0.3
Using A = -0.8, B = 0.2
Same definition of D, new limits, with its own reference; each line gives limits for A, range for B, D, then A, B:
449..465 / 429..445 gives 0.1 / 4.0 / -3.8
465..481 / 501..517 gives 0.1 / 0.0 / 0.2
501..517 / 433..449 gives -2.0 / 0.2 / -4.1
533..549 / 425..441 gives -0.8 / 0.7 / -2.2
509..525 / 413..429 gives -0.4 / -1.3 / 0.5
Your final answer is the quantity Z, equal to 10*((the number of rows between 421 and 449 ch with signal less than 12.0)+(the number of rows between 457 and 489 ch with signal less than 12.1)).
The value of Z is 100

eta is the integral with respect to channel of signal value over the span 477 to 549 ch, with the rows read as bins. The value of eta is 894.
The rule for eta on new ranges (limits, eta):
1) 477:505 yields 341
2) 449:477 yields 307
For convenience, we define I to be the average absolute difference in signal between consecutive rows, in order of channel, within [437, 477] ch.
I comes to 0.94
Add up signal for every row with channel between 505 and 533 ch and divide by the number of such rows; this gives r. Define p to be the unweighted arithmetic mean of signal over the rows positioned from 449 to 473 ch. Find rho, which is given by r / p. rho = 1.17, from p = 10.6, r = 12.3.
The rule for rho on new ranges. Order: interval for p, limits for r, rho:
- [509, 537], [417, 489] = 0.88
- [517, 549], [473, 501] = 0.99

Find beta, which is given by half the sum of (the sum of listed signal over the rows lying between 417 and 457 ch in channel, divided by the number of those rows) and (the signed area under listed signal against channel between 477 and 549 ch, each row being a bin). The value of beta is 452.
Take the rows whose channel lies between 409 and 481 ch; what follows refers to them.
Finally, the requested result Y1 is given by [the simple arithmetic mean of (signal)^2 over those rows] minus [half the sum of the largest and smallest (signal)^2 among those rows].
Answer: 6.9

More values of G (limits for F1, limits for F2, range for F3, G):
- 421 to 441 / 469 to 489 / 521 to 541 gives 3434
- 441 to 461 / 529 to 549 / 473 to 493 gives 3355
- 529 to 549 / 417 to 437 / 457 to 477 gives 3193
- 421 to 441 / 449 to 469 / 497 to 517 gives 2696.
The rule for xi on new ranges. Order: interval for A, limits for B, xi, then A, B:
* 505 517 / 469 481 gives -38.9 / 42.5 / 3.61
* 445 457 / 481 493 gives -30.0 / 33.5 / 3.47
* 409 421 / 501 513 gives -37.0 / 40.5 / 3.53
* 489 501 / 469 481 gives -38.0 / 41.6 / 3.61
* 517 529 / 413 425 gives -38.2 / 41.6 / 3.39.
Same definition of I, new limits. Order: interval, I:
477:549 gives 0.35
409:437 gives 0.40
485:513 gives 0.43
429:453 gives 0.92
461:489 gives 0.49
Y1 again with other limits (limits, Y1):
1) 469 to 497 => 0.8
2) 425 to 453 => -0.1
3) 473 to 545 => -1.6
